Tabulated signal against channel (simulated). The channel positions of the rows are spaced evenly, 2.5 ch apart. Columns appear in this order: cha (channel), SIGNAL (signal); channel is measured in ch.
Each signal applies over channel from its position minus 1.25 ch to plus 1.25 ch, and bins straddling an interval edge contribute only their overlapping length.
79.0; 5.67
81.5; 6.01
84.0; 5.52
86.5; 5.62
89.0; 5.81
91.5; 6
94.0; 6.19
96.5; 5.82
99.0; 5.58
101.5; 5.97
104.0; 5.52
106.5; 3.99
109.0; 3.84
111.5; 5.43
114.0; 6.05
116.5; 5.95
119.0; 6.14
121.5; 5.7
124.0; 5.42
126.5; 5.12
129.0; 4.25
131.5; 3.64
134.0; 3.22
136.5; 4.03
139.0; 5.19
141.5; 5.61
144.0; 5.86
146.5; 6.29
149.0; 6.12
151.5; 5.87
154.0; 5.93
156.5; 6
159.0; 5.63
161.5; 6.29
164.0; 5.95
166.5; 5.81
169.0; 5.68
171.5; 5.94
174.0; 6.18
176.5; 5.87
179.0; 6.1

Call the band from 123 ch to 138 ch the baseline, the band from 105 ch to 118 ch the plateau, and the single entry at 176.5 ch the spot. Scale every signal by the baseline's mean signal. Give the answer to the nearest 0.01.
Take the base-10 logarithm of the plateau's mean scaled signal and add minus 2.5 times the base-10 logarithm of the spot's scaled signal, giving -0.27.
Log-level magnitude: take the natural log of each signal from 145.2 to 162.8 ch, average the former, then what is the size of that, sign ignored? 1.794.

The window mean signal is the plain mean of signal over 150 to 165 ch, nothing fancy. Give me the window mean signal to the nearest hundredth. 5.95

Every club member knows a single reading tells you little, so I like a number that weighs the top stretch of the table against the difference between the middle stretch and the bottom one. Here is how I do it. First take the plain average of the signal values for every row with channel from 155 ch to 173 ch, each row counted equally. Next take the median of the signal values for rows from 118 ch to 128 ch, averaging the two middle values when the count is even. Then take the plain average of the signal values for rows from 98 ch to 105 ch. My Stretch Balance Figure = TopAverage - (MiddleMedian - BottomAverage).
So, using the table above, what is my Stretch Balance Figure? 6.0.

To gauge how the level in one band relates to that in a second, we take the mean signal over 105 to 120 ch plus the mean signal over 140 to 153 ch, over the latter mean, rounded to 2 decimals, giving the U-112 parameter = 1.88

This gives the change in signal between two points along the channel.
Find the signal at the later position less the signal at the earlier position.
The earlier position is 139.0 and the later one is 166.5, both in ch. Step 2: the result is 0.6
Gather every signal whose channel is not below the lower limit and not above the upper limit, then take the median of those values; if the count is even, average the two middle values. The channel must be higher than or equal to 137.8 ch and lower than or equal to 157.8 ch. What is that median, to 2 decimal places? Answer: 5.90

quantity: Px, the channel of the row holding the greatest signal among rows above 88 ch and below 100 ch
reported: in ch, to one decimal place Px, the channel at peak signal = 94.0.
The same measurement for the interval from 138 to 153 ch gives 146.5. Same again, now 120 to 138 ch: 121.5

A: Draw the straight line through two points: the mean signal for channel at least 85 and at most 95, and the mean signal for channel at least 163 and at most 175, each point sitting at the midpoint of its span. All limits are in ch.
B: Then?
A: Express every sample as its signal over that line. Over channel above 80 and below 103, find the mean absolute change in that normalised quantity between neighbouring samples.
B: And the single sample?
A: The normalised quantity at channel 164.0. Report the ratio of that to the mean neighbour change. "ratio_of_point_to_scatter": 22.0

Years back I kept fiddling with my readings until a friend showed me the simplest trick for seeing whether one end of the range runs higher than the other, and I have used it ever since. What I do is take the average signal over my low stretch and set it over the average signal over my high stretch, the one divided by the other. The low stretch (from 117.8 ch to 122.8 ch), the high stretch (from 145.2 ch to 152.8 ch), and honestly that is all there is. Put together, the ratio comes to 0.97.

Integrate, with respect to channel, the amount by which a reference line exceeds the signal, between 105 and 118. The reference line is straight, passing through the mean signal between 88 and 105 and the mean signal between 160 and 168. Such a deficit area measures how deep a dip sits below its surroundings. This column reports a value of 10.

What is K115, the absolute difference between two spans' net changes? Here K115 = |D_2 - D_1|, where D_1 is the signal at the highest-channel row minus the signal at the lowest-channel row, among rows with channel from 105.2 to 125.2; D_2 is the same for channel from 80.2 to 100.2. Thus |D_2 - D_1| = 1.9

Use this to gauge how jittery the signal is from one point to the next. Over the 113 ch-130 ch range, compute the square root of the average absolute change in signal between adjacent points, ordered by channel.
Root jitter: 0.60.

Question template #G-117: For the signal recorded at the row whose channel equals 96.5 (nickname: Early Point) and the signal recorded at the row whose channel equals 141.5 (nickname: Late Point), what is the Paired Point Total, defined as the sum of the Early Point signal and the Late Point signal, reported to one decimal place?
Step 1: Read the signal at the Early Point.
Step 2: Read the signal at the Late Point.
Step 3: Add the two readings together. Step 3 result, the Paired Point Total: 11.4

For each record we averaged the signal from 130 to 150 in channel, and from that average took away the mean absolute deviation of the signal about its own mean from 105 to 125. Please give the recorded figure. 4.3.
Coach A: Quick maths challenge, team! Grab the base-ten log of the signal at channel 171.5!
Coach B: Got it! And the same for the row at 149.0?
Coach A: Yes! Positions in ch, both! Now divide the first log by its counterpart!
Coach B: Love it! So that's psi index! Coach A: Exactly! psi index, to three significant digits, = 0.984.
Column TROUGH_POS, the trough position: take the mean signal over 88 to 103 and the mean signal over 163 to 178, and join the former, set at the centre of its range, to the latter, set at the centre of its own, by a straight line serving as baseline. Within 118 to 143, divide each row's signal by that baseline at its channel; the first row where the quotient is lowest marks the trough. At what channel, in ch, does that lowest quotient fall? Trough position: 134.0 ch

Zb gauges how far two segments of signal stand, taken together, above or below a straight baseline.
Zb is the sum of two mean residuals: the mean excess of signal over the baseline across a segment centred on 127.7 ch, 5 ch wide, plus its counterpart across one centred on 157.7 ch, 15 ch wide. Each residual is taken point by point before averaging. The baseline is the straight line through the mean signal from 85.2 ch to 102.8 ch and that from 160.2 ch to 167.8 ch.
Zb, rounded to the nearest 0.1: -1.3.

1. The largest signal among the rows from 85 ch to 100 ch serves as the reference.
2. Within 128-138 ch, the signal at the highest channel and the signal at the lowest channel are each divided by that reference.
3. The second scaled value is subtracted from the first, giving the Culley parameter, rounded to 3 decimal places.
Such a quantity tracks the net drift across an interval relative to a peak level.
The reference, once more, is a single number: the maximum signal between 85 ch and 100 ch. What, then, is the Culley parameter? -0.036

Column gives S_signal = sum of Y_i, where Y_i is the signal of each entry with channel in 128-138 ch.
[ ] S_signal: 15.1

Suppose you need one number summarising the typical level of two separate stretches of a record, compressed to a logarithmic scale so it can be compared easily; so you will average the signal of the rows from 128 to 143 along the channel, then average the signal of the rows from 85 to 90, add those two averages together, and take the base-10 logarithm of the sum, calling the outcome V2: 1.00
